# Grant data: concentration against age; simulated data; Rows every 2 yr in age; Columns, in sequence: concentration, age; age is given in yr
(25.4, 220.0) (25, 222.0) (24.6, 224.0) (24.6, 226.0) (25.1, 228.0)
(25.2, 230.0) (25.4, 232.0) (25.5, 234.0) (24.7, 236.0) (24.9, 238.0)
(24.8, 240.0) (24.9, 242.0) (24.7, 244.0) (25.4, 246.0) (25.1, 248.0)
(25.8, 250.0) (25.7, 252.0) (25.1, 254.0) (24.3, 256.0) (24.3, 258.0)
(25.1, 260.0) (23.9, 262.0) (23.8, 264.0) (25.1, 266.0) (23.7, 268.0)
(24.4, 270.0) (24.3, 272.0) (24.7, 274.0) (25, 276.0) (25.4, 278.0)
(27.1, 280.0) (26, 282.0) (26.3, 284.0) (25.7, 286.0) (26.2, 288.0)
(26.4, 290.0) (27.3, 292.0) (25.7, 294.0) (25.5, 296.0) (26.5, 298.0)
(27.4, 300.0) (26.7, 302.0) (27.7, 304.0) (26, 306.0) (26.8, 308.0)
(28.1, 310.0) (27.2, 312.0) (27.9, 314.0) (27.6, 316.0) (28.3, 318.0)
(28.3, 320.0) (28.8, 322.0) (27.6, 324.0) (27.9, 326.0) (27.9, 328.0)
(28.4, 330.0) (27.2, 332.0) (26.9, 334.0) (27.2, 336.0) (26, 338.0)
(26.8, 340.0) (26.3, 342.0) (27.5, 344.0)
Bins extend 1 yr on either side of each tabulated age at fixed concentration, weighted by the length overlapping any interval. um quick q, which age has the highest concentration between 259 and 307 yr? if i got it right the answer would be 304.0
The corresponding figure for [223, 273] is 250.0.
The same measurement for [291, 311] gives 310.0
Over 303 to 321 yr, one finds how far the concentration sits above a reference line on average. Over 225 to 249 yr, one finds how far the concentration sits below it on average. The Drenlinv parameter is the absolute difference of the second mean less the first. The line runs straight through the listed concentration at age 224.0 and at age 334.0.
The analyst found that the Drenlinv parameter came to 1.26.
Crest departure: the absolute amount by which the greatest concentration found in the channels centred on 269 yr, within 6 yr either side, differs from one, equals 24.1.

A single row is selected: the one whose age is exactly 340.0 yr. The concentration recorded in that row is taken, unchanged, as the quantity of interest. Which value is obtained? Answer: 26.8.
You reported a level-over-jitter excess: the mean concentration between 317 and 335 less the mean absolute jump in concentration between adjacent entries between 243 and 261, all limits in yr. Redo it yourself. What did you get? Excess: 27.4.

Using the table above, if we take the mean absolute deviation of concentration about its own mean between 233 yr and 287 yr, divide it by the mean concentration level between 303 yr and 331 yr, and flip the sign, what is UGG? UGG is -0.021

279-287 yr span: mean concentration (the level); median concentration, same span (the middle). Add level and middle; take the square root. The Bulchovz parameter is 7.24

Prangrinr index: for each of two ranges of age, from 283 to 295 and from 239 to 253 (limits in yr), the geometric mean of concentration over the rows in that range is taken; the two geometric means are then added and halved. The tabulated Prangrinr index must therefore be 25.7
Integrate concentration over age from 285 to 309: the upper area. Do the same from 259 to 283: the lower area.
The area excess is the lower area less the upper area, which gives -39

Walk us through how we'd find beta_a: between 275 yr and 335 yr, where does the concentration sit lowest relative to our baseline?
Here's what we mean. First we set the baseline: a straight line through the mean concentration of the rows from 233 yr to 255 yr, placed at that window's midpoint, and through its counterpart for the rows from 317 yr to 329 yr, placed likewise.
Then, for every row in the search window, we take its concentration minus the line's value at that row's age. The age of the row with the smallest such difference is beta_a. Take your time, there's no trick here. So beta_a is 334.0 yr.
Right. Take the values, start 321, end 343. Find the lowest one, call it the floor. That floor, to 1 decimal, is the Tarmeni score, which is 26.0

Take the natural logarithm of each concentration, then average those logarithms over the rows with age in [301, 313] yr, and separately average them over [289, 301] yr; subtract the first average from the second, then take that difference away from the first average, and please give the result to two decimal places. 3.32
